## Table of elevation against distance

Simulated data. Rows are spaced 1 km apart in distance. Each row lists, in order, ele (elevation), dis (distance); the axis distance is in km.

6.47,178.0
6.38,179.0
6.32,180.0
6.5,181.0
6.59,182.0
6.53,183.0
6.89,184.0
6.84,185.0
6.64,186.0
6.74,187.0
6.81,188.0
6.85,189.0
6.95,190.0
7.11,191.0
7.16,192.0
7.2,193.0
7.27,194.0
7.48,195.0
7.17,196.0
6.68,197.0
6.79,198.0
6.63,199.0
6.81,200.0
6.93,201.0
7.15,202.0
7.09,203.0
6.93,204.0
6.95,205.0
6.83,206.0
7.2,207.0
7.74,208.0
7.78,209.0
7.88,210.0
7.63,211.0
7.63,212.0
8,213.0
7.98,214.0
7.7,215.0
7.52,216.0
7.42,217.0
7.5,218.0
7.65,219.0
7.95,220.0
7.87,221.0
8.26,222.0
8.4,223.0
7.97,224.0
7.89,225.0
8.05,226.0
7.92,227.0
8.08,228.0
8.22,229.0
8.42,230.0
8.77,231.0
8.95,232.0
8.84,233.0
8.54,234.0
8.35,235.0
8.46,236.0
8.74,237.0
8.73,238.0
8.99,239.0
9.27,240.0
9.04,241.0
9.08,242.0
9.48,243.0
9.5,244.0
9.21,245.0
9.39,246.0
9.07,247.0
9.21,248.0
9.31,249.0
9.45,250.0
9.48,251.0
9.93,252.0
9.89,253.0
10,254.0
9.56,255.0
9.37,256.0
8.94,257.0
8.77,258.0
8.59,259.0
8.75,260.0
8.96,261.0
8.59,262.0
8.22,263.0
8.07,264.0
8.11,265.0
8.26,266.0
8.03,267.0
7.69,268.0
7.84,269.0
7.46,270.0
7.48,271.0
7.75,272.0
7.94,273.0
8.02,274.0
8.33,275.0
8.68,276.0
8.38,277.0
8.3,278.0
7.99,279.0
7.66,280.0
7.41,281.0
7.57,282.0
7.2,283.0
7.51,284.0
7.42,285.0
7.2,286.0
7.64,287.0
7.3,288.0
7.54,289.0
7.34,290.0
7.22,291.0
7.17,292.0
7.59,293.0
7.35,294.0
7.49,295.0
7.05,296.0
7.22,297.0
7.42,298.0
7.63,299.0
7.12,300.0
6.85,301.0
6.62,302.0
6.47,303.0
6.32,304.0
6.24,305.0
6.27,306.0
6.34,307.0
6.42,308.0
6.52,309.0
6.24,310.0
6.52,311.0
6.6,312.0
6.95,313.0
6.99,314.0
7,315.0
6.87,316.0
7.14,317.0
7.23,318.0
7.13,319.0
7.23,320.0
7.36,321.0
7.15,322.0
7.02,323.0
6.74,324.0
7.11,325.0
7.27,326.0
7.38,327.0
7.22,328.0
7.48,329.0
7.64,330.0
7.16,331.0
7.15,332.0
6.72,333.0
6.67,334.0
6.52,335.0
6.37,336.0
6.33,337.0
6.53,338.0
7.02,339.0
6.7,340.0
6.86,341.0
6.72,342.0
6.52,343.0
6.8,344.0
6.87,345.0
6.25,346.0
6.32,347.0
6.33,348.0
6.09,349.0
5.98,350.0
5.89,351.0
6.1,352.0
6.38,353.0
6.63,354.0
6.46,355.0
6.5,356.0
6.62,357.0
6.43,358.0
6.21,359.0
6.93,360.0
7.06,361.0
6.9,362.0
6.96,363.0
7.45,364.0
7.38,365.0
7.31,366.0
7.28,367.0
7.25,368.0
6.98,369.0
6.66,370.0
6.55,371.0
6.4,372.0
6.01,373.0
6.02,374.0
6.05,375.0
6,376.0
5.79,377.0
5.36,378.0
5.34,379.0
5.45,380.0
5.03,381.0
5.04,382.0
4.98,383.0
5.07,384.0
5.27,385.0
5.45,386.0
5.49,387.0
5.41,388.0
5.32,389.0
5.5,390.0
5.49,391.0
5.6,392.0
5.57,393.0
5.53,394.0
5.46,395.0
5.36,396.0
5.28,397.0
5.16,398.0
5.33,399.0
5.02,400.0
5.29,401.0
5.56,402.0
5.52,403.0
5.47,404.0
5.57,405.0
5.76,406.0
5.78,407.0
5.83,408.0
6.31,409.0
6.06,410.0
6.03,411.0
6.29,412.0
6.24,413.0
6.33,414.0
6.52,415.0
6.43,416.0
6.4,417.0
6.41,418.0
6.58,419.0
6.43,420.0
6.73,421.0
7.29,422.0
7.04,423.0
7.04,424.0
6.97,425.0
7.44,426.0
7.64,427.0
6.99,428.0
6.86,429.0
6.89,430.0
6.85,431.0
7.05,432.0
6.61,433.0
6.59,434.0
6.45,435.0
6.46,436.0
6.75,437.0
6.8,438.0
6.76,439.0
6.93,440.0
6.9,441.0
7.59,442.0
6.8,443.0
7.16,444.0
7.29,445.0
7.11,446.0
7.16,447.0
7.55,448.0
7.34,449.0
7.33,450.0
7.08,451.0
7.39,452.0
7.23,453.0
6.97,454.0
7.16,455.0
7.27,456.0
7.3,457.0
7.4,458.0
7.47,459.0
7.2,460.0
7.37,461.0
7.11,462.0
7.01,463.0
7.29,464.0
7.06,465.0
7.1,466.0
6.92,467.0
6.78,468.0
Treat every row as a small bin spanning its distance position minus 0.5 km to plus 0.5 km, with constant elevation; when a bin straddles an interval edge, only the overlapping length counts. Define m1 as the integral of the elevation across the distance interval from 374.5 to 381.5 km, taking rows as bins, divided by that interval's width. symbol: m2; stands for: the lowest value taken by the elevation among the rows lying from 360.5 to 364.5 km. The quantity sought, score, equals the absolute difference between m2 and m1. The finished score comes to 1.3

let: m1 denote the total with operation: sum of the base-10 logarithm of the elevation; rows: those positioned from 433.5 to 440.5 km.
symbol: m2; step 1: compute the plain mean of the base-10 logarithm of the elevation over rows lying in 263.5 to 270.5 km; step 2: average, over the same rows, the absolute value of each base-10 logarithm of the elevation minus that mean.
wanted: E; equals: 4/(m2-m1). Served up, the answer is -0.695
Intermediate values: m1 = 5.8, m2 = 0.012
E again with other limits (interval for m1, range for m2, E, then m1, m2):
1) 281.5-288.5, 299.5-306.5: -0.659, 6.1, 0.017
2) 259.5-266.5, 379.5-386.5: -0.619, 6.5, 0.015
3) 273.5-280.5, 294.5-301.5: -0.627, 6.4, 0.013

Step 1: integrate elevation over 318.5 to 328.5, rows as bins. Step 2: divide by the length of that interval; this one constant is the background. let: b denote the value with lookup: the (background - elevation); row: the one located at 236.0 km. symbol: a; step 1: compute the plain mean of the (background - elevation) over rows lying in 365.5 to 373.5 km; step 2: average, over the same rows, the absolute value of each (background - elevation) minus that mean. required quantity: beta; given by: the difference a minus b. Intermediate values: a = 0.40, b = -1.3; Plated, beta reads 1.7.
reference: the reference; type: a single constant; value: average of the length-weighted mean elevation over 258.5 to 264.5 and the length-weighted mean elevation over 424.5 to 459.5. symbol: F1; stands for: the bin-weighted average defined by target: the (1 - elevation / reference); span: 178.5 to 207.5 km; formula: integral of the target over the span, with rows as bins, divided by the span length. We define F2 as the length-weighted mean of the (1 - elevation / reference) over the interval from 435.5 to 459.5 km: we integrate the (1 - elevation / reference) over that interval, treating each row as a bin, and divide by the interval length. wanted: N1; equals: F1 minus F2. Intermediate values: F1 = 0.119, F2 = 0.09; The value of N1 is 0.03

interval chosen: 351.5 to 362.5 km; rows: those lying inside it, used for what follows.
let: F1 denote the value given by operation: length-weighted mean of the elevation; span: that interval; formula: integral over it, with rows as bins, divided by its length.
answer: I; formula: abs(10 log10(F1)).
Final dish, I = 8.2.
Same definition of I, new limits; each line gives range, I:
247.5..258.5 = 9.8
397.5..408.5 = 7.4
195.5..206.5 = 8.4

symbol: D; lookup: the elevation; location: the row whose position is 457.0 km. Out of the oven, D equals 7.3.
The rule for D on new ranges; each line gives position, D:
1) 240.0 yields 9.27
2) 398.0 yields 5.16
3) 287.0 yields 7.64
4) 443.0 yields 6.8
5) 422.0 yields 7.29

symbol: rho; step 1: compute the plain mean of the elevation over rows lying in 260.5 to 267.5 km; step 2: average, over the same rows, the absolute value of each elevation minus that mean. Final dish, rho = 0.26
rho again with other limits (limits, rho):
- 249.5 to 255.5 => 0.22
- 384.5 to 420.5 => 0.40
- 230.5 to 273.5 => 0.53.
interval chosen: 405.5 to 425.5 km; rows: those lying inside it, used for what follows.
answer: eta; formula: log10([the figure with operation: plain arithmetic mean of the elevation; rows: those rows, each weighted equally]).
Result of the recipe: 0.81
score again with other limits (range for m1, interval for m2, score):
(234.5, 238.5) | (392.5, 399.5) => 3.4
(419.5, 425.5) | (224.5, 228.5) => 1.0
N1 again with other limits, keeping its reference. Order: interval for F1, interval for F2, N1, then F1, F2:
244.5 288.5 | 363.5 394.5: -0.32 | -0.078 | 0.24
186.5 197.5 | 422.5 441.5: -0.02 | 0.098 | 0.12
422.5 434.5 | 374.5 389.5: -0.20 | 0.103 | 0.31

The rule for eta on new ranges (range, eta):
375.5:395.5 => 0.73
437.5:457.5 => 0.85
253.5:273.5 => 0.93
